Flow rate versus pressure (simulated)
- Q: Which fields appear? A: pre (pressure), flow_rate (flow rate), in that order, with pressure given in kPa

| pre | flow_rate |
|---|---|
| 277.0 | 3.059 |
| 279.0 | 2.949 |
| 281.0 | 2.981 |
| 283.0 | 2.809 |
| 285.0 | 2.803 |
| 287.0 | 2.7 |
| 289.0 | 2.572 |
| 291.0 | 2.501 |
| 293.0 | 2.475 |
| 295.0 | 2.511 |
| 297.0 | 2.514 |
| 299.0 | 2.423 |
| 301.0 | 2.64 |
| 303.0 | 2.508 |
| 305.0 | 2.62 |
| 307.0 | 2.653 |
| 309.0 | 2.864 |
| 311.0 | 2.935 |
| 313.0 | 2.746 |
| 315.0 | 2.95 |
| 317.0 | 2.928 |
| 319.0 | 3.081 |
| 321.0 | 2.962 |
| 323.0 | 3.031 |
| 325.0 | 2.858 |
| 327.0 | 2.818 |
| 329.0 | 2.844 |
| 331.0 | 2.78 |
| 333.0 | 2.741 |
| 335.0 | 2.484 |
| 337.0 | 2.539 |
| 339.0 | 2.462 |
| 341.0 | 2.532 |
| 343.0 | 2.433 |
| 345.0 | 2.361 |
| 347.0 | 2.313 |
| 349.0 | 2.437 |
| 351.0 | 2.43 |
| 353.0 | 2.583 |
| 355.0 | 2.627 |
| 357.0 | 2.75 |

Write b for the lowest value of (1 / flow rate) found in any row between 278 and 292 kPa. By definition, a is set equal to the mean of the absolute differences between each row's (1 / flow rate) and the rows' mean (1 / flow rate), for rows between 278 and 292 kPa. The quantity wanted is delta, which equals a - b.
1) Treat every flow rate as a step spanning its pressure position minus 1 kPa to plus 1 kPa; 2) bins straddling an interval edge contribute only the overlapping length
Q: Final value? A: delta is -0.316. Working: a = 0.019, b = 0.335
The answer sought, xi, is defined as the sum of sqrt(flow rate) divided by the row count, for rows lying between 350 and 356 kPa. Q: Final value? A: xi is 1.60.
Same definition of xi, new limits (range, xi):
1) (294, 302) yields 1.59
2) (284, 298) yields 1.61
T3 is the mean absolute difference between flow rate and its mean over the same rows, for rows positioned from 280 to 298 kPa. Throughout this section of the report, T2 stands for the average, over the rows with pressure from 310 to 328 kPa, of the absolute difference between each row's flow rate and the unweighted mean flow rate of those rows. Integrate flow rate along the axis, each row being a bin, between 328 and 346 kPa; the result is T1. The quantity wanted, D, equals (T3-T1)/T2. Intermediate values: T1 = 46.4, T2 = 0.08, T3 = 0.152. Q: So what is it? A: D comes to -598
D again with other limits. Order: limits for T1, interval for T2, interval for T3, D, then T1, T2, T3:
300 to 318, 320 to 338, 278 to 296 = -376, 49.7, 0.13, 0.165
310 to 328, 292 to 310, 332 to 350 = -511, 52.6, 0.10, 0.085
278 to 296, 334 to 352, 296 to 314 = -897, 48.6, 0.05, 0.128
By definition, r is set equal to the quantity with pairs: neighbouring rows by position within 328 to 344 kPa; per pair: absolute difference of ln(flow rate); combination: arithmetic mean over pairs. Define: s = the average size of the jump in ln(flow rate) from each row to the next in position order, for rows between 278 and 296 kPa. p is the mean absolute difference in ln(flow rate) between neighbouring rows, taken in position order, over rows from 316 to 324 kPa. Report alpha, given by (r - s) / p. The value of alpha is 0.3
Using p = 0.038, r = 0.037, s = 0.026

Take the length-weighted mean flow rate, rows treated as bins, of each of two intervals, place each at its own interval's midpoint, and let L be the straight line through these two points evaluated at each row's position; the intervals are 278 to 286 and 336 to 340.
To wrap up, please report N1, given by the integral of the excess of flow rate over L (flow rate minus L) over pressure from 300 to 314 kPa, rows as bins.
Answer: -0.1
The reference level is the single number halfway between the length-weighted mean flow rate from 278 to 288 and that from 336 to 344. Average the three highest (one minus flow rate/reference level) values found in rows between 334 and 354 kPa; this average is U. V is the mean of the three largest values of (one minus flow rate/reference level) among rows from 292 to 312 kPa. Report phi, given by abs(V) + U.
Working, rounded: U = 0.113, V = 0.08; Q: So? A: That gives 0.19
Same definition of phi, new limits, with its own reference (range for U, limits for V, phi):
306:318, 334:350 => 0.08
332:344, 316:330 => 0.14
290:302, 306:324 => 0.11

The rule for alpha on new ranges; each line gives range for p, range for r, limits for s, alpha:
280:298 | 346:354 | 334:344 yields 0.3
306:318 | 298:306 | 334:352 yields 0.6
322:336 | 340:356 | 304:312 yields -0.2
